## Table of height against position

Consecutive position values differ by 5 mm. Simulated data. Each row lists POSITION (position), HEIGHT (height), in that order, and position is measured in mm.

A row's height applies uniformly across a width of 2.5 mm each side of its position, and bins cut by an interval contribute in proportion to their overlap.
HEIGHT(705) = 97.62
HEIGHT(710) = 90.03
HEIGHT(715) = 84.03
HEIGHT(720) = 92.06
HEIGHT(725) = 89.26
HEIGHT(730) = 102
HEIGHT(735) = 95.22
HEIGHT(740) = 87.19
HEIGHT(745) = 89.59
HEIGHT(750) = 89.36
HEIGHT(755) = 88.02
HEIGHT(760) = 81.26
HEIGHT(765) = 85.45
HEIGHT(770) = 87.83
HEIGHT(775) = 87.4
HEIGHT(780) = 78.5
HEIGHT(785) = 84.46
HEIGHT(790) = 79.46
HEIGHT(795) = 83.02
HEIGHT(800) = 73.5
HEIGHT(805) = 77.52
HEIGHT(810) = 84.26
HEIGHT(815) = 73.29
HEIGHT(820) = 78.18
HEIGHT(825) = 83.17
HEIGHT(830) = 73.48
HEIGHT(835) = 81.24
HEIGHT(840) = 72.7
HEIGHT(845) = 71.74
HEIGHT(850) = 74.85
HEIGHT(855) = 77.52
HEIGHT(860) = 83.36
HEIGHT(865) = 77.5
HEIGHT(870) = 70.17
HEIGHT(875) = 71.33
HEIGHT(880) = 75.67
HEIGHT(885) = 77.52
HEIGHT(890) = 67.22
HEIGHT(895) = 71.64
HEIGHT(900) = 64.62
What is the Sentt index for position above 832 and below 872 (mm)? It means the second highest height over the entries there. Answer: 81.24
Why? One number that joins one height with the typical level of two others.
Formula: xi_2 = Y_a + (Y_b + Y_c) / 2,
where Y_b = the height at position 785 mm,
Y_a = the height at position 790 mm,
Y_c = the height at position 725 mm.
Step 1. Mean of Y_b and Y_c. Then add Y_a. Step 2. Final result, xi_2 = 166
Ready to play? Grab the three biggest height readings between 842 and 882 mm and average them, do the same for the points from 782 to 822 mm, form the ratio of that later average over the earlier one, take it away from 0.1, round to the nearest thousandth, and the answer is -0.847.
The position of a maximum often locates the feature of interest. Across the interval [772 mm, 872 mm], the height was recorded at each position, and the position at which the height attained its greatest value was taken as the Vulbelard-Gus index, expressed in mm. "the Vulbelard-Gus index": 775 mm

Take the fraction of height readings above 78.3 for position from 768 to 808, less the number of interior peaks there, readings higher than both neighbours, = -1.25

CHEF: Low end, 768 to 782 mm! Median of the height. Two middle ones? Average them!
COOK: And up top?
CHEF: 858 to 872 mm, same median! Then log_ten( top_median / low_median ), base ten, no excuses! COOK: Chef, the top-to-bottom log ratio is -0.052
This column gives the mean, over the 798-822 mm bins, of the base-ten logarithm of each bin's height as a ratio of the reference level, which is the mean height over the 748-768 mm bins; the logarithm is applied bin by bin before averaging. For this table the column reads -0.05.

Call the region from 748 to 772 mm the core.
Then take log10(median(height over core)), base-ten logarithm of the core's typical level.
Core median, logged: 1.94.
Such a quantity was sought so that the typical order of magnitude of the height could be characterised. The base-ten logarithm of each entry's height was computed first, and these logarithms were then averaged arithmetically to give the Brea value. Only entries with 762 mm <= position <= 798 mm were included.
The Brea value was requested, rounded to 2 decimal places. 1.92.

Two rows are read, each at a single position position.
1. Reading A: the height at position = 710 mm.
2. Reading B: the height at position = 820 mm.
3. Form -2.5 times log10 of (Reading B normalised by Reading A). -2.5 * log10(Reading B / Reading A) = 0.153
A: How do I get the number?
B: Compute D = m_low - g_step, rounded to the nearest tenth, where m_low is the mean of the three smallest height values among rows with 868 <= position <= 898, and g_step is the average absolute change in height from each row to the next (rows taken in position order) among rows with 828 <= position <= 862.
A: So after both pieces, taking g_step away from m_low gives 64.8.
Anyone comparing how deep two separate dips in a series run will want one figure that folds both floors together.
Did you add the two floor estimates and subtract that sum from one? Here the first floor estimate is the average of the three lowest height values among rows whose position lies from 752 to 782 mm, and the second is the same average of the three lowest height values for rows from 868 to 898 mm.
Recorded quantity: -150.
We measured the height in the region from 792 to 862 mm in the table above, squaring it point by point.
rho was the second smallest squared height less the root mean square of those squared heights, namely -810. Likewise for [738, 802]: -996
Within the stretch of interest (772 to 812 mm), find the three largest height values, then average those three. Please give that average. 85.4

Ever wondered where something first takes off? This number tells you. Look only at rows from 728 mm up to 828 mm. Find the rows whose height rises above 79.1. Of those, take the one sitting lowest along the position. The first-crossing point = 730 mm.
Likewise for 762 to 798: 765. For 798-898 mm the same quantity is 810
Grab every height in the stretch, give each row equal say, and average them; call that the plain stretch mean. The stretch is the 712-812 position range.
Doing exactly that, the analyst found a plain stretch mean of 86.0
